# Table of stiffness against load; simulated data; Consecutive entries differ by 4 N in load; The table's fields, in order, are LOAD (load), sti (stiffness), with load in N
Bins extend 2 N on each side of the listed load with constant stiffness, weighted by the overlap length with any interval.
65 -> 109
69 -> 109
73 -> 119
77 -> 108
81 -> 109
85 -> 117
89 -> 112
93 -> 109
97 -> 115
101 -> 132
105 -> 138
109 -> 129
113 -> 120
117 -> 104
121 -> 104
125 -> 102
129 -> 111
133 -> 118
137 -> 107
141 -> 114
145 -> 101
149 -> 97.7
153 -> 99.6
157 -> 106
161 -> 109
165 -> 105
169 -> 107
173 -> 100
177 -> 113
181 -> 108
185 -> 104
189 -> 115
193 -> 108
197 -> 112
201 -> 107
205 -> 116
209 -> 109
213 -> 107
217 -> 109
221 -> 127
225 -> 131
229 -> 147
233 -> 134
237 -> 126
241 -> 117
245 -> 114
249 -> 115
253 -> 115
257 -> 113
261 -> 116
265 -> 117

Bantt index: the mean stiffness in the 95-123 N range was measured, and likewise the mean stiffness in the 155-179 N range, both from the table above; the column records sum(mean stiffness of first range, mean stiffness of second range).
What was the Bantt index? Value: 227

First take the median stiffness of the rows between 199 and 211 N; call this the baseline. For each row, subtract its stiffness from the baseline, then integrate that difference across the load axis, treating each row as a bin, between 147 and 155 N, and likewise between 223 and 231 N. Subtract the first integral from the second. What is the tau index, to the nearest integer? -323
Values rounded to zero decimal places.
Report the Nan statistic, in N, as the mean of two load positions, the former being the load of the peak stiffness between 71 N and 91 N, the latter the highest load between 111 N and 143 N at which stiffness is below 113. 105 N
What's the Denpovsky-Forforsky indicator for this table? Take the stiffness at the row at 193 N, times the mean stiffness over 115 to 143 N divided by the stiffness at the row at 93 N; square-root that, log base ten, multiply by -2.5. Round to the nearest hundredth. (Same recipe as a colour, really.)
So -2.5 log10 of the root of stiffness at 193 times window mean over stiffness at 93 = -2.54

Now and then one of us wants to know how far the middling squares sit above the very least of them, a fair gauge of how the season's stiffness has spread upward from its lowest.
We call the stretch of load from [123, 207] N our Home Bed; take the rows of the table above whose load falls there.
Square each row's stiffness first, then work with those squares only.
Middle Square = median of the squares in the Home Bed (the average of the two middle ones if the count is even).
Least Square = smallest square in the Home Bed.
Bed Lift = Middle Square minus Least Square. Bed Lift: 1904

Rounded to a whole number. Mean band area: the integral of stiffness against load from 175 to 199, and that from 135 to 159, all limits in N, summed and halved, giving 2571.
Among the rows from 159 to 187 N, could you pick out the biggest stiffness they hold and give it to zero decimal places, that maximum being 113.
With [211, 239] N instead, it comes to 147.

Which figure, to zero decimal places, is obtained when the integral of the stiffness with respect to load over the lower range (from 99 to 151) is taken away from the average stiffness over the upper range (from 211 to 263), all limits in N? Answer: -5790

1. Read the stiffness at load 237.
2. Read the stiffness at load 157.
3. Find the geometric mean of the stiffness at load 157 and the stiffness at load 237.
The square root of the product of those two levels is 116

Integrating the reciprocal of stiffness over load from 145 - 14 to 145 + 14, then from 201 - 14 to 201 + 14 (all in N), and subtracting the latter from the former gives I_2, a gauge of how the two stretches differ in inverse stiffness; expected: 0.011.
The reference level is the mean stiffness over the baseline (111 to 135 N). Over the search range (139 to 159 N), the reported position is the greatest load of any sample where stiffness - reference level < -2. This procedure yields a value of 157 N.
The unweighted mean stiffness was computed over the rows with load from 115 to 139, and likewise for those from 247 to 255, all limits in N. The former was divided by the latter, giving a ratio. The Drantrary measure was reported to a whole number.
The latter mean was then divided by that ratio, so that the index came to 123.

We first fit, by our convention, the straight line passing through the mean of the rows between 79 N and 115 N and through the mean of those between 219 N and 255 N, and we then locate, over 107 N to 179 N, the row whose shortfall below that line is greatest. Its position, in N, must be 149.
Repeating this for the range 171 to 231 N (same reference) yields 173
